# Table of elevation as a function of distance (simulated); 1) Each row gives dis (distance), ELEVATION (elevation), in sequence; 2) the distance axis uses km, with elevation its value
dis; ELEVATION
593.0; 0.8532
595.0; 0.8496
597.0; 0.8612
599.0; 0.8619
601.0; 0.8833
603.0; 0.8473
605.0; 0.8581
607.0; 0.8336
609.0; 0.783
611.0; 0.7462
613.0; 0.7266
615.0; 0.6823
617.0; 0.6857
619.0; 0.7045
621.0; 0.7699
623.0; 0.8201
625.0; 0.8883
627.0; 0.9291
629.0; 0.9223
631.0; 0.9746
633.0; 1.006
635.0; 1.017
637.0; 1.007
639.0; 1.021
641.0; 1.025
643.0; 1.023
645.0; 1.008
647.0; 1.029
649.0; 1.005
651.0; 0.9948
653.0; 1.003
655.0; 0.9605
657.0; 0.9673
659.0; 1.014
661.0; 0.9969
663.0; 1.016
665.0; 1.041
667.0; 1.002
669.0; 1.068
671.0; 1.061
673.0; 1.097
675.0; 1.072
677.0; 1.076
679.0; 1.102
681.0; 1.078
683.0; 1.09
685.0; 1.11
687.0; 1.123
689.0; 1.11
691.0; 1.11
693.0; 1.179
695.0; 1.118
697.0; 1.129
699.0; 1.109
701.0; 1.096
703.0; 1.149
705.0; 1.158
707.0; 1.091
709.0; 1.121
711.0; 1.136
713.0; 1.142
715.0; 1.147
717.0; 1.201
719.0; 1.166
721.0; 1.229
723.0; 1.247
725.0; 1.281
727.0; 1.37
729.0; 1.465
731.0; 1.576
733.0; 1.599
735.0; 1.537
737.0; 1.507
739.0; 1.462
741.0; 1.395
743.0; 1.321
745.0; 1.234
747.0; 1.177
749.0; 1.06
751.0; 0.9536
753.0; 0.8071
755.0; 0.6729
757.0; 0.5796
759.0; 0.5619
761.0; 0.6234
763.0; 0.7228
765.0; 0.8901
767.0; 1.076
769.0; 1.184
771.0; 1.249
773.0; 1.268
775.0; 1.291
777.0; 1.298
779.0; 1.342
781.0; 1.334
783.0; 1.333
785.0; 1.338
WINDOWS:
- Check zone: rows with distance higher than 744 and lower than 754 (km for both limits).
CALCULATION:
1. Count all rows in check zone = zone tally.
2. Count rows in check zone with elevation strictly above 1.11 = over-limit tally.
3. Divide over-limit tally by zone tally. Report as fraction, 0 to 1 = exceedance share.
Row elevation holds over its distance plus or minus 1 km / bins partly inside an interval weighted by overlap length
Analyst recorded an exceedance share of 0.40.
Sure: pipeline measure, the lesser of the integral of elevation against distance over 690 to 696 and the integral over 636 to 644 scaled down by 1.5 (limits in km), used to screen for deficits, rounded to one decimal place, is 5.4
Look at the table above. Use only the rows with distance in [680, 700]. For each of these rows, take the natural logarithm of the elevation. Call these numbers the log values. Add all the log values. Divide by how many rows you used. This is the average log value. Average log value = 0.11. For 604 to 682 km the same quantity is -0.06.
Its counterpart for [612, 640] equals -0.15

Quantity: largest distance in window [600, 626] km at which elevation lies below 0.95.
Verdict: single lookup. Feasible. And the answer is 625.0 km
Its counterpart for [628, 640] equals 629.0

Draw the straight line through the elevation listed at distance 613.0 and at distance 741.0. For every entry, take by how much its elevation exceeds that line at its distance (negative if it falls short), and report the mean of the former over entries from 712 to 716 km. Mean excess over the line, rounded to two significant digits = -0.11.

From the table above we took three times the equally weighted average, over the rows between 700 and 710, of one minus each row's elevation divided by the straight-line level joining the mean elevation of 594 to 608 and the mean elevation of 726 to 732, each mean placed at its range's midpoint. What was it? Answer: 0.51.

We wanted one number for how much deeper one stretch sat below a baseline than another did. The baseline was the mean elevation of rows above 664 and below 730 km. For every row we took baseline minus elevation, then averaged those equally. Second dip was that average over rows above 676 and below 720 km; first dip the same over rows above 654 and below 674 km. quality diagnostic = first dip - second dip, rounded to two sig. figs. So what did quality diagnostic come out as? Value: 0.10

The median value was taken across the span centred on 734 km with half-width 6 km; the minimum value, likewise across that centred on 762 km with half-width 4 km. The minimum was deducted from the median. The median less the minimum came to 1.0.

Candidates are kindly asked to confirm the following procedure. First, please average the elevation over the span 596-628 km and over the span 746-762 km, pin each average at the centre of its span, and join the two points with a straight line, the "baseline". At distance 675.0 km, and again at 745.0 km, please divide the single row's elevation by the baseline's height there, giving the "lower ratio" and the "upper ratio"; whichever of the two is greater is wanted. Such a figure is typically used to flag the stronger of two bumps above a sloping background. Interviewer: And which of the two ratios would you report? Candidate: 1.5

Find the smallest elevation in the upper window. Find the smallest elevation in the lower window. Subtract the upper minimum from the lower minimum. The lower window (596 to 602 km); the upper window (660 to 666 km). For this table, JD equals -0.136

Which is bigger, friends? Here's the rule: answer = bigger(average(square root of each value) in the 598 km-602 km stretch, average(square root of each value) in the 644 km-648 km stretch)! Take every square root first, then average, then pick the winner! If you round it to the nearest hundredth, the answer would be 1.01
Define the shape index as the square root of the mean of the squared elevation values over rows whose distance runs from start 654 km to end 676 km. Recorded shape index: 1.03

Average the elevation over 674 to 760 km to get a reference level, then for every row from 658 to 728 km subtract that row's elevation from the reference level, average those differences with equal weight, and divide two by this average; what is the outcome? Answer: 52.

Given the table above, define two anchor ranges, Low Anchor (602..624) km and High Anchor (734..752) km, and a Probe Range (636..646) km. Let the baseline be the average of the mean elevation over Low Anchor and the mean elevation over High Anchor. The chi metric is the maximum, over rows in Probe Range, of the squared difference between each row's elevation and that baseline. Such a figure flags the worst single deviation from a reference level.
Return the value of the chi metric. 0.001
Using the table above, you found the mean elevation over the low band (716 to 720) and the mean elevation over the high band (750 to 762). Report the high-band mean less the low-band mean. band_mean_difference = -0.48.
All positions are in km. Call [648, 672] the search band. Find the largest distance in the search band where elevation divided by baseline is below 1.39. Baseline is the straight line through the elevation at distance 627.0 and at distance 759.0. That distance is 671.0 km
